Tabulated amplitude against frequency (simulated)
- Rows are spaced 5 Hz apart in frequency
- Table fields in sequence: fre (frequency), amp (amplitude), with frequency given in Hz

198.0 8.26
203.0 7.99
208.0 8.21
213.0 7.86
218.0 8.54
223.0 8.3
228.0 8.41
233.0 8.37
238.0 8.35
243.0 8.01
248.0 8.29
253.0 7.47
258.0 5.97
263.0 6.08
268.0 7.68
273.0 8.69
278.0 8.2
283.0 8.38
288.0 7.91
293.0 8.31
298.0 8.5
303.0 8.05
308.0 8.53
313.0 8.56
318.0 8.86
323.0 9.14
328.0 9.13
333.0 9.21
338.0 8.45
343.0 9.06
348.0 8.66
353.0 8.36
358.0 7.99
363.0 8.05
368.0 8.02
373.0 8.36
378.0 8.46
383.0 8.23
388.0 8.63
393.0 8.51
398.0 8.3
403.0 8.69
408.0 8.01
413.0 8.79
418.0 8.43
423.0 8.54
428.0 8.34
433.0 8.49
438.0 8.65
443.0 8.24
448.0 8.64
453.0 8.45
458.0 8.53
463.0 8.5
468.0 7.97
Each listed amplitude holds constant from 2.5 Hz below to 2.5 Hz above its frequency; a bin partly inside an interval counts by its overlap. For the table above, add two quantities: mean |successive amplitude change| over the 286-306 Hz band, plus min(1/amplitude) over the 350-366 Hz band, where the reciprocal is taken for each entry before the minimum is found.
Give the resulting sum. 0.47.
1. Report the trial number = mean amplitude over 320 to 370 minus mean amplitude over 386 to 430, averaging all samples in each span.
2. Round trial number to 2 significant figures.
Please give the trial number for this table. 0.14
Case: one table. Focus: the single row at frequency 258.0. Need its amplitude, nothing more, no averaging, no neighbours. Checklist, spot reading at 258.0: 5.97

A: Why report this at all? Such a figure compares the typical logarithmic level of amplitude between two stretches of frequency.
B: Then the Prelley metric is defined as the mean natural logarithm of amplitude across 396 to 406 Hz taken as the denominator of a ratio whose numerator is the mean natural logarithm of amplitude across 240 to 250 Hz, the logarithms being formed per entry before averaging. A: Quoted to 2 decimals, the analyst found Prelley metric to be 0.98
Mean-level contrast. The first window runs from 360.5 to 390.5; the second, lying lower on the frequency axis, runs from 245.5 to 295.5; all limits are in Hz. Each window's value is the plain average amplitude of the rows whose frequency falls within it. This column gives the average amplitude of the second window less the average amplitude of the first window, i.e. -0.59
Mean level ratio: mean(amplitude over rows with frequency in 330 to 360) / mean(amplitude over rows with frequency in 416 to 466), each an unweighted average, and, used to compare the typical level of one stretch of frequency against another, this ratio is 1.02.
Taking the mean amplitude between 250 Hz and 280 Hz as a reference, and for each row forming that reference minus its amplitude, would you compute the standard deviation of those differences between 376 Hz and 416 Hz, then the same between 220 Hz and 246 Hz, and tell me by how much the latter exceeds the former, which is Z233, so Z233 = -0.10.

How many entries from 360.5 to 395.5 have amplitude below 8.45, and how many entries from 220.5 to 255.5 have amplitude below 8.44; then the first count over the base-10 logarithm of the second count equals 4.7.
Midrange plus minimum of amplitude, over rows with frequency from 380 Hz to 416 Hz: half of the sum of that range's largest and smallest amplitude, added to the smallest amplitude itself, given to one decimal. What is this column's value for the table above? 16.4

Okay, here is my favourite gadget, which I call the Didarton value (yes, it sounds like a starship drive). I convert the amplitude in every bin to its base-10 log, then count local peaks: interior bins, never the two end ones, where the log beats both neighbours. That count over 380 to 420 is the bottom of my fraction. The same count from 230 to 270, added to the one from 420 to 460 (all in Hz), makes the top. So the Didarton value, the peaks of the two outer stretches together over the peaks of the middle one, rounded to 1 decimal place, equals 1.0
